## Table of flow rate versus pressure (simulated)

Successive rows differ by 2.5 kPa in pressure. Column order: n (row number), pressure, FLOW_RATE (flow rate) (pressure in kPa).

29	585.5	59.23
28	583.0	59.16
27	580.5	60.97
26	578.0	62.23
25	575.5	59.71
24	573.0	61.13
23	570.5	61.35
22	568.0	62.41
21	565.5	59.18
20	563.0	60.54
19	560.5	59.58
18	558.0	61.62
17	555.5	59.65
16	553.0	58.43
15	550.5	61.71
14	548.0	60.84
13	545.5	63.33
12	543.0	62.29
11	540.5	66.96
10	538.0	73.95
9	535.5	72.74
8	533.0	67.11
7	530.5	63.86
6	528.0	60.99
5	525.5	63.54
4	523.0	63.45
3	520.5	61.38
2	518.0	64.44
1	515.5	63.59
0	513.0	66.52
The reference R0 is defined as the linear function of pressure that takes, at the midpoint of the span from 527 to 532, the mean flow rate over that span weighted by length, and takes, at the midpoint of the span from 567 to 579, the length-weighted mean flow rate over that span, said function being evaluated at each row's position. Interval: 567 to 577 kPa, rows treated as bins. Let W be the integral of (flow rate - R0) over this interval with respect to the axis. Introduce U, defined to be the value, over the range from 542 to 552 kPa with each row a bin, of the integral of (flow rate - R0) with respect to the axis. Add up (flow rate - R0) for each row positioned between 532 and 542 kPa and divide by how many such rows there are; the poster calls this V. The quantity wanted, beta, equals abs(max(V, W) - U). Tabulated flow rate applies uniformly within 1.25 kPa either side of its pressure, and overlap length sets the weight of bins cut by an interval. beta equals 10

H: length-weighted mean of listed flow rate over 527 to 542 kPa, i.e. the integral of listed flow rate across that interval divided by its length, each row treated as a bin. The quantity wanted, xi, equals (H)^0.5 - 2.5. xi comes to 5.72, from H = 67.6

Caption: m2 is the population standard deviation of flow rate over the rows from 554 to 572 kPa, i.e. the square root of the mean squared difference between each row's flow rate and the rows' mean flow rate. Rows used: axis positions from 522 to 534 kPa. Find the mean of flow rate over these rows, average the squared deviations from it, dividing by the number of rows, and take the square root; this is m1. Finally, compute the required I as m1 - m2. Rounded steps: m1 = 2.0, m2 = 1.1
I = 1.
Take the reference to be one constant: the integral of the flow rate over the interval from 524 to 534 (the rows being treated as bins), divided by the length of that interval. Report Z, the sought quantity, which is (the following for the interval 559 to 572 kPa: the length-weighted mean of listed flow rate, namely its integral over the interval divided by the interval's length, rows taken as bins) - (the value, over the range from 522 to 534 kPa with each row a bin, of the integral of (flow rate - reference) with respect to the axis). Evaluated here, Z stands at 61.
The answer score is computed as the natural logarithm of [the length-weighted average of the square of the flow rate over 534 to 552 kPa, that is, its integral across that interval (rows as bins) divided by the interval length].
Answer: 8.38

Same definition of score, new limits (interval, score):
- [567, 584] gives 8.22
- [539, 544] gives 8.36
